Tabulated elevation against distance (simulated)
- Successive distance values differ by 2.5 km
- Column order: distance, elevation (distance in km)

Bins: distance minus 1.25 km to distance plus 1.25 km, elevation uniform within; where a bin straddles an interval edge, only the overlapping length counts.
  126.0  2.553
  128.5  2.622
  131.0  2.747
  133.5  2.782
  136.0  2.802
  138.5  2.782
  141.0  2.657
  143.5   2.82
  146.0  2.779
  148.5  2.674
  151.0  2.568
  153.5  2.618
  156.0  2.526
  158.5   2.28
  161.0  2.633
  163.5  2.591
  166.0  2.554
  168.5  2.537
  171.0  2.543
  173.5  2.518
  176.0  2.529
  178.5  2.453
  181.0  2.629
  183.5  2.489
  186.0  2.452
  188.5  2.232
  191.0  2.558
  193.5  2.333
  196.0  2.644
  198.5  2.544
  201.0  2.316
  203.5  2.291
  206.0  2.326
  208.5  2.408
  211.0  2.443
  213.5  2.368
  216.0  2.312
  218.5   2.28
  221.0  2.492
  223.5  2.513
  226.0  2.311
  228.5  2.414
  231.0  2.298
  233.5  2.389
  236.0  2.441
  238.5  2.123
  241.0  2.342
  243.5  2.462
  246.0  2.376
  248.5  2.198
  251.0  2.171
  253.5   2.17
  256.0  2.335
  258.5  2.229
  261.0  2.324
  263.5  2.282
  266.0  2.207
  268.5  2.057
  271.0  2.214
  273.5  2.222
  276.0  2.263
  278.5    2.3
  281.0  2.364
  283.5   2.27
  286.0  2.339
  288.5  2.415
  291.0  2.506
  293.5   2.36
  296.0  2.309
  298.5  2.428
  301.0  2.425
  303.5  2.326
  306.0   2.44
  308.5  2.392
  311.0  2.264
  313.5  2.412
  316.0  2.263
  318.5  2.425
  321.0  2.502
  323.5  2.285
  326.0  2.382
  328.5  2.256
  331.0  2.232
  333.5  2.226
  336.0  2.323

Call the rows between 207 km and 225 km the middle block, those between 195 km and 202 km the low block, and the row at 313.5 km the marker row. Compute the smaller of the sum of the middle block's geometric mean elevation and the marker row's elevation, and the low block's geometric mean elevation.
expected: 2.50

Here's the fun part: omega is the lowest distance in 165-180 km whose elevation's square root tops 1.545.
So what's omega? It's 166.0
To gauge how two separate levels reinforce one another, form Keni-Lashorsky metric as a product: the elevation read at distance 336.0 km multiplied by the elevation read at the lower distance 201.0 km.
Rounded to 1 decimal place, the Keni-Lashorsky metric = 5.4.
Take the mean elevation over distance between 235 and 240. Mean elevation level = 2.28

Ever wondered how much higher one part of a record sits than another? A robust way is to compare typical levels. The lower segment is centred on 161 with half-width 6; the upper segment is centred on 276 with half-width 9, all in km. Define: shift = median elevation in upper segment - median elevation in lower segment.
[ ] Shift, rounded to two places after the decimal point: -0.29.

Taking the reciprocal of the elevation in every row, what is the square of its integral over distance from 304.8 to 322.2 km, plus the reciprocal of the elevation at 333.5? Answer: 54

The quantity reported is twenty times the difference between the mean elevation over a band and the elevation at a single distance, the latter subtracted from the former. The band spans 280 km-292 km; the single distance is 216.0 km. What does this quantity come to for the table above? 1.3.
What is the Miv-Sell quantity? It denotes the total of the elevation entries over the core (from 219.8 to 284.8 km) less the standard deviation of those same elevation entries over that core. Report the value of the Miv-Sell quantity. 60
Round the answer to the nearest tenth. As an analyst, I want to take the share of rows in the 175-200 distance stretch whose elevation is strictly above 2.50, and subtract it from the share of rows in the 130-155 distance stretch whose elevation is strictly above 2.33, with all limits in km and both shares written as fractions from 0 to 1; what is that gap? 0.5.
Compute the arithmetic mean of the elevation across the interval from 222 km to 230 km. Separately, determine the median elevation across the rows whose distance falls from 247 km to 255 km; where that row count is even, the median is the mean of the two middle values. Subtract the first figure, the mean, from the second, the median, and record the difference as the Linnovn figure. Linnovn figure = -0.24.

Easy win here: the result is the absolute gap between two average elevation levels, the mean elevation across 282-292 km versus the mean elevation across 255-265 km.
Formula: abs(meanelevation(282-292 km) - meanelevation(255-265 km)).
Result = 0.090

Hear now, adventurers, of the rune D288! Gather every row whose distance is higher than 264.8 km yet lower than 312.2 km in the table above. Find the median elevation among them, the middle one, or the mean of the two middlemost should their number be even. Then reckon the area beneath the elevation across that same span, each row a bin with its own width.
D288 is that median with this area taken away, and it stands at -108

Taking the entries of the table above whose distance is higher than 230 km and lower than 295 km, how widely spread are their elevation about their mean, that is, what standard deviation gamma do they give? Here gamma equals 0.11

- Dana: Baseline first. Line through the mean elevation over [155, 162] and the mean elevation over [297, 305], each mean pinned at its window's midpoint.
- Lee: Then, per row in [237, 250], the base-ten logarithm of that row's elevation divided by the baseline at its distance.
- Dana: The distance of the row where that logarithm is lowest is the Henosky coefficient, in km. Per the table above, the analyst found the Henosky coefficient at 238.5 km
